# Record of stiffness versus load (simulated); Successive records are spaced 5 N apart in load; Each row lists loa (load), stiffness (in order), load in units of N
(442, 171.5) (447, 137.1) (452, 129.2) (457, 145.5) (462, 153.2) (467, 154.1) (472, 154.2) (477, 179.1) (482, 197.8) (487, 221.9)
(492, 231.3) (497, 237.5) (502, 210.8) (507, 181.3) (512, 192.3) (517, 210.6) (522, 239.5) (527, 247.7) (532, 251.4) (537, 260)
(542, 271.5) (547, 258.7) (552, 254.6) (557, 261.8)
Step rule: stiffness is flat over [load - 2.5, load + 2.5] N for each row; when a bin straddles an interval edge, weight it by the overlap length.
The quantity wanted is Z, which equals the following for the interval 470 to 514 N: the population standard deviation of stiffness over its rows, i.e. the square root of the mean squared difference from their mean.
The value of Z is 26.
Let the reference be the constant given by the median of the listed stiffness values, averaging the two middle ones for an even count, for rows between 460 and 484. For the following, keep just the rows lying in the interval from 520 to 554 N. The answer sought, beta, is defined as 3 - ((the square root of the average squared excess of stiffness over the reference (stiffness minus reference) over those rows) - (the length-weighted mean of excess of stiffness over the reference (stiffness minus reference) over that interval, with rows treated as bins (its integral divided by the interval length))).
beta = 3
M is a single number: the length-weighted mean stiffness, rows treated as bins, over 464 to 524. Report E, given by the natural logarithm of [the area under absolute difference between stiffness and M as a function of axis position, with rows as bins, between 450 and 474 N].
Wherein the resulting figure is 7.14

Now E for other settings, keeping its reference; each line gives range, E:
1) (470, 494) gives 6.35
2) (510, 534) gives 6.62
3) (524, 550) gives 7.31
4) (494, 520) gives 6.13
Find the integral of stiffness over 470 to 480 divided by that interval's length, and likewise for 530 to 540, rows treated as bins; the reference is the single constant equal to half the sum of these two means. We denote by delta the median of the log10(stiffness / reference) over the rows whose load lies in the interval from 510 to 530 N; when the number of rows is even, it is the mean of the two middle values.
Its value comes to 0.02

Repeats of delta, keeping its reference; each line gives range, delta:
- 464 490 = -0.07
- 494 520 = 0.00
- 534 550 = 0.09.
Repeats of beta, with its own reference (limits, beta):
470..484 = -3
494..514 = 0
